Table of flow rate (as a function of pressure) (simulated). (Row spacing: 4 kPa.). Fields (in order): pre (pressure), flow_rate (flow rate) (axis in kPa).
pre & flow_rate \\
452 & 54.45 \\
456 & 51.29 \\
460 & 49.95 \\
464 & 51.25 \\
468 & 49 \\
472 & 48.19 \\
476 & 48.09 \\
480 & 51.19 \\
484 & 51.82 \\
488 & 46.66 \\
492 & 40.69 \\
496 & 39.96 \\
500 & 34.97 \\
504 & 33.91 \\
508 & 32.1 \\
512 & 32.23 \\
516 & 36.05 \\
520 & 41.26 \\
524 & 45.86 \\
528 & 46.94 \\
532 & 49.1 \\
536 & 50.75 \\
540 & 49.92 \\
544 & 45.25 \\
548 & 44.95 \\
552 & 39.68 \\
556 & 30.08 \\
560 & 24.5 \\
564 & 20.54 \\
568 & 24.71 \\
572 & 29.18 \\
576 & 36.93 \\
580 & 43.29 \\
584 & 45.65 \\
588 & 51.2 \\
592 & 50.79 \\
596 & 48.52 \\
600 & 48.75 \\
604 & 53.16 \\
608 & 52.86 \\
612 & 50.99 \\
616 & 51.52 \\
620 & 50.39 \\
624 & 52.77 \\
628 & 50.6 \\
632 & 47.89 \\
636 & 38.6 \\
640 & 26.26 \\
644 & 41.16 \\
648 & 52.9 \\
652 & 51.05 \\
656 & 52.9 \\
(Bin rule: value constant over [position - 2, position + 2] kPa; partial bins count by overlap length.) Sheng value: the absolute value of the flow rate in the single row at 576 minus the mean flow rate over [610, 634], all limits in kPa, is 13.8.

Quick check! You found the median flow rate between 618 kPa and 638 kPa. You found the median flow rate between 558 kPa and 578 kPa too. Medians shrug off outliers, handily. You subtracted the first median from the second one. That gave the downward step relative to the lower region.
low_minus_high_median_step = -26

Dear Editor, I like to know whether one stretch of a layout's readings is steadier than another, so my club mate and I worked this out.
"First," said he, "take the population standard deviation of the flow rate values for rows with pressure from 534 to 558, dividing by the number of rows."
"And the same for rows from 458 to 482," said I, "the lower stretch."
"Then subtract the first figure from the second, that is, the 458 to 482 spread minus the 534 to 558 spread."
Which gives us -5.7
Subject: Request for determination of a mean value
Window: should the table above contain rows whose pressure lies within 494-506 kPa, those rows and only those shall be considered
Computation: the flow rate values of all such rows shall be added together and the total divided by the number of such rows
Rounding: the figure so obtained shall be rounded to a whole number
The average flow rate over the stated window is 36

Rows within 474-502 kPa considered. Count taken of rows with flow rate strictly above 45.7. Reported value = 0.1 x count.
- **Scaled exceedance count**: 0.40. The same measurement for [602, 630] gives 0.70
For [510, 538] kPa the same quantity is 0.40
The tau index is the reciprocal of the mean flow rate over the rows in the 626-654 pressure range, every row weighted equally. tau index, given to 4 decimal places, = 0.0227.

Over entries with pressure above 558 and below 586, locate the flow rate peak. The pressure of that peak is 584 kPa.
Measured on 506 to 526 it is 524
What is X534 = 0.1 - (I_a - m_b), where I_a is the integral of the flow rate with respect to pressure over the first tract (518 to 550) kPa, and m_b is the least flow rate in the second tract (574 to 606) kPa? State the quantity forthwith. -1459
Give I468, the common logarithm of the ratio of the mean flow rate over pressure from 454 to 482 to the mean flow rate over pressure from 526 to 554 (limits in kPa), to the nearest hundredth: 0.03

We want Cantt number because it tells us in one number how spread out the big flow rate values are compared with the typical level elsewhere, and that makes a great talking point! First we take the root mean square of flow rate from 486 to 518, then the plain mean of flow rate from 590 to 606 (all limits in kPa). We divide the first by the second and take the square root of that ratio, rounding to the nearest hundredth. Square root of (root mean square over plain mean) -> 0.86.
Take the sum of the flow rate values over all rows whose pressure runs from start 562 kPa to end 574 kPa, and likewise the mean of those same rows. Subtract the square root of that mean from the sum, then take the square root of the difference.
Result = 8.3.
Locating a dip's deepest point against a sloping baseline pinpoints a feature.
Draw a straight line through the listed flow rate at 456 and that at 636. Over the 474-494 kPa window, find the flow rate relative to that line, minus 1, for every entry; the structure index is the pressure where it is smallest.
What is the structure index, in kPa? 492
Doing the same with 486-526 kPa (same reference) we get 508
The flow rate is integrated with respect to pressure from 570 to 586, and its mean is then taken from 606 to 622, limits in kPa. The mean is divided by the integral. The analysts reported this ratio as 0.083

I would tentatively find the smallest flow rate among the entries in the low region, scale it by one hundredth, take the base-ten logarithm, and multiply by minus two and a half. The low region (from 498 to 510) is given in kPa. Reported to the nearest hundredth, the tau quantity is 1.23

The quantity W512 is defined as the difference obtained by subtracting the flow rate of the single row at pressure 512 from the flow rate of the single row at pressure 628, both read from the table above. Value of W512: 18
